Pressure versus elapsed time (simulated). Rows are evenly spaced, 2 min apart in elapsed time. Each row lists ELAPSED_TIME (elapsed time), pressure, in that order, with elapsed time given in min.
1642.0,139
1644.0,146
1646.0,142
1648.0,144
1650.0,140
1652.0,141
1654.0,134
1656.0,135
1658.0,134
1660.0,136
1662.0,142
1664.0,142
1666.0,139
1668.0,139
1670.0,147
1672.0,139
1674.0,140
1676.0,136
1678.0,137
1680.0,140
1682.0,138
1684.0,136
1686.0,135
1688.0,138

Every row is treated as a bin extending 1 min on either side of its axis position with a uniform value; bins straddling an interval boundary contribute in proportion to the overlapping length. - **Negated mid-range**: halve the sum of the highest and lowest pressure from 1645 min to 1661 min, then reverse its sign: -139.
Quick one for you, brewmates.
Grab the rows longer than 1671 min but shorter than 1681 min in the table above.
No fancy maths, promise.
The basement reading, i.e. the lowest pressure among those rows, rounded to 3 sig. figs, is 136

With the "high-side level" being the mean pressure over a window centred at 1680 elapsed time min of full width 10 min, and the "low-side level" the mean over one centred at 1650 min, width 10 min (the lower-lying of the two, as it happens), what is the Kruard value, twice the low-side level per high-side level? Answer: 2.04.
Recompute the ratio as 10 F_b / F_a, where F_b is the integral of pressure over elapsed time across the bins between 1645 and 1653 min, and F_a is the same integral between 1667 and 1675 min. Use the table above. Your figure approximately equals 10.0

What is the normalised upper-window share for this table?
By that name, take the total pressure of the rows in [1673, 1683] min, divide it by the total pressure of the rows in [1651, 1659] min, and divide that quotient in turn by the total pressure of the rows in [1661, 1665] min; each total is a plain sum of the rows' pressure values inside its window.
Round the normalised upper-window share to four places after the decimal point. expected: 0.0045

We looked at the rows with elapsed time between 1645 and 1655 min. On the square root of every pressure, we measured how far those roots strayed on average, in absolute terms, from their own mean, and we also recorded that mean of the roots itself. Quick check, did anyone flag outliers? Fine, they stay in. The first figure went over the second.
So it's 0.0092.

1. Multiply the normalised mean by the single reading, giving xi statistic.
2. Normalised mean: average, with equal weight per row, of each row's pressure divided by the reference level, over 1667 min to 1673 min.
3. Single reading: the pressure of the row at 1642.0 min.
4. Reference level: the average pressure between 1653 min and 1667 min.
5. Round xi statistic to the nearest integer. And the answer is 143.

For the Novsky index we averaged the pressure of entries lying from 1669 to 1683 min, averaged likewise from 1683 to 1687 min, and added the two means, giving 275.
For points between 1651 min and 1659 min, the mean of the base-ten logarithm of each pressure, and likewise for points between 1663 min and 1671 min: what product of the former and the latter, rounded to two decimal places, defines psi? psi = 4.59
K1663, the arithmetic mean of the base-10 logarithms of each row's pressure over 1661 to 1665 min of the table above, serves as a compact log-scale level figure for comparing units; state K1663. 2.152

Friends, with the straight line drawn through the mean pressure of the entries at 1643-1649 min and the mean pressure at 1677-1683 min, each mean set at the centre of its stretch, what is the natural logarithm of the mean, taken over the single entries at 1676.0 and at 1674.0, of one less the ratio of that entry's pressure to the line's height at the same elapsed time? -4.8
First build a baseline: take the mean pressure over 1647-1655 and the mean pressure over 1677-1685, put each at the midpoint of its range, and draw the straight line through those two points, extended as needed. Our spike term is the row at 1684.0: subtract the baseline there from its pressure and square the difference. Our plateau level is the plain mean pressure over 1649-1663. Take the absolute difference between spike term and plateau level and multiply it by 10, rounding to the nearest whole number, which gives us 1350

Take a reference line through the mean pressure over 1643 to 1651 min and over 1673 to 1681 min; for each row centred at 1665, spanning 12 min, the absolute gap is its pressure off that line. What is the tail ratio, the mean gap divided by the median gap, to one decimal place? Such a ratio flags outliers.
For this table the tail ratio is 1.9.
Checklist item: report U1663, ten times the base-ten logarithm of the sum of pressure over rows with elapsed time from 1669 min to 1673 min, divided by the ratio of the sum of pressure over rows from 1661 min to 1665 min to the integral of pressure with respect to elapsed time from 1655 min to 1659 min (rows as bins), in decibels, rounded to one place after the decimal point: 27.3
